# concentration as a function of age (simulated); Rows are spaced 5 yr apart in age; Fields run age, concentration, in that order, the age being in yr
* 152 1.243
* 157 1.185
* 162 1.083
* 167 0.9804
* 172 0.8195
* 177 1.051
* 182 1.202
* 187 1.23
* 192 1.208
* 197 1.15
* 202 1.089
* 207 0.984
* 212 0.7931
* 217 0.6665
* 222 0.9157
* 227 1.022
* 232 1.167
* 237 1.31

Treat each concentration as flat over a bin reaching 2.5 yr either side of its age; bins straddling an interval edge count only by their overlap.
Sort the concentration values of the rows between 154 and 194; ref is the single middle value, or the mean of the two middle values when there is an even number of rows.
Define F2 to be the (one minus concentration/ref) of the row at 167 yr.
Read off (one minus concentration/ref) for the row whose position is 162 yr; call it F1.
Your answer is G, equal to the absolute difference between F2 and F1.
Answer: 0.09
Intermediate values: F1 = 0.04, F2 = 0.14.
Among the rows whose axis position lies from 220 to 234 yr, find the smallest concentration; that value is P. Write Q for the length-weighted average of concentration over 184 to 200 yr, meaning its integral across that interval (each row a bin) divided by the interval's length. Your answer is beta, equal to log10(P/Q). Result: -0.11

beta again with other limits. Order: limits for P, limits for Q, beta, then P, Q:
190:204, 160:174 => 0.05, 1.089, 0.96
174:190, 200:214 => 0.04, 1.051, 0.96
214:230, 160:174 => -0.16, 0.6665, 0.96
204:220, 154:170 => -0.21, 0.6665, 1.08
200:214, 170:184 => -0.11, 0.7931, 1.03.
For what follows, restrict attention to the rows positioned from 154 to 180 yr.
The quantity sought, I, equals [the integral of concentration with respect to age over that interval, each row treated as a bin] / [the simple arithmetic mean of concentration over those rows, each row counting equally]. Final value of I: 26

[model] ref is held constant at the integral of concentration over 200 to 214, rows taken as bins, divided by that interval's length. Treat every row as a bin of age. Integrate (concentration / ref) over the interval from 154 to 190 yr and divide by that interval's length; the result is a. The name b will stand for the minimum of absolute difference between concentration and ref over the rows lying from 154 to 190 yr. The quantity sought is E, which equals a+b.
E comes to 1.16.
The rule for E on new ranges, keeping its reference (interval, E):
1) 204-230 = 0.95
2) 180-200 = 1.44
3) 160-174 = 1.03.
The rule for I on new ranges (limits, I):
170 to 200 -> 30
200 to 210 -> 10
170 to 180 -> 10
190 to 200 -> 10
